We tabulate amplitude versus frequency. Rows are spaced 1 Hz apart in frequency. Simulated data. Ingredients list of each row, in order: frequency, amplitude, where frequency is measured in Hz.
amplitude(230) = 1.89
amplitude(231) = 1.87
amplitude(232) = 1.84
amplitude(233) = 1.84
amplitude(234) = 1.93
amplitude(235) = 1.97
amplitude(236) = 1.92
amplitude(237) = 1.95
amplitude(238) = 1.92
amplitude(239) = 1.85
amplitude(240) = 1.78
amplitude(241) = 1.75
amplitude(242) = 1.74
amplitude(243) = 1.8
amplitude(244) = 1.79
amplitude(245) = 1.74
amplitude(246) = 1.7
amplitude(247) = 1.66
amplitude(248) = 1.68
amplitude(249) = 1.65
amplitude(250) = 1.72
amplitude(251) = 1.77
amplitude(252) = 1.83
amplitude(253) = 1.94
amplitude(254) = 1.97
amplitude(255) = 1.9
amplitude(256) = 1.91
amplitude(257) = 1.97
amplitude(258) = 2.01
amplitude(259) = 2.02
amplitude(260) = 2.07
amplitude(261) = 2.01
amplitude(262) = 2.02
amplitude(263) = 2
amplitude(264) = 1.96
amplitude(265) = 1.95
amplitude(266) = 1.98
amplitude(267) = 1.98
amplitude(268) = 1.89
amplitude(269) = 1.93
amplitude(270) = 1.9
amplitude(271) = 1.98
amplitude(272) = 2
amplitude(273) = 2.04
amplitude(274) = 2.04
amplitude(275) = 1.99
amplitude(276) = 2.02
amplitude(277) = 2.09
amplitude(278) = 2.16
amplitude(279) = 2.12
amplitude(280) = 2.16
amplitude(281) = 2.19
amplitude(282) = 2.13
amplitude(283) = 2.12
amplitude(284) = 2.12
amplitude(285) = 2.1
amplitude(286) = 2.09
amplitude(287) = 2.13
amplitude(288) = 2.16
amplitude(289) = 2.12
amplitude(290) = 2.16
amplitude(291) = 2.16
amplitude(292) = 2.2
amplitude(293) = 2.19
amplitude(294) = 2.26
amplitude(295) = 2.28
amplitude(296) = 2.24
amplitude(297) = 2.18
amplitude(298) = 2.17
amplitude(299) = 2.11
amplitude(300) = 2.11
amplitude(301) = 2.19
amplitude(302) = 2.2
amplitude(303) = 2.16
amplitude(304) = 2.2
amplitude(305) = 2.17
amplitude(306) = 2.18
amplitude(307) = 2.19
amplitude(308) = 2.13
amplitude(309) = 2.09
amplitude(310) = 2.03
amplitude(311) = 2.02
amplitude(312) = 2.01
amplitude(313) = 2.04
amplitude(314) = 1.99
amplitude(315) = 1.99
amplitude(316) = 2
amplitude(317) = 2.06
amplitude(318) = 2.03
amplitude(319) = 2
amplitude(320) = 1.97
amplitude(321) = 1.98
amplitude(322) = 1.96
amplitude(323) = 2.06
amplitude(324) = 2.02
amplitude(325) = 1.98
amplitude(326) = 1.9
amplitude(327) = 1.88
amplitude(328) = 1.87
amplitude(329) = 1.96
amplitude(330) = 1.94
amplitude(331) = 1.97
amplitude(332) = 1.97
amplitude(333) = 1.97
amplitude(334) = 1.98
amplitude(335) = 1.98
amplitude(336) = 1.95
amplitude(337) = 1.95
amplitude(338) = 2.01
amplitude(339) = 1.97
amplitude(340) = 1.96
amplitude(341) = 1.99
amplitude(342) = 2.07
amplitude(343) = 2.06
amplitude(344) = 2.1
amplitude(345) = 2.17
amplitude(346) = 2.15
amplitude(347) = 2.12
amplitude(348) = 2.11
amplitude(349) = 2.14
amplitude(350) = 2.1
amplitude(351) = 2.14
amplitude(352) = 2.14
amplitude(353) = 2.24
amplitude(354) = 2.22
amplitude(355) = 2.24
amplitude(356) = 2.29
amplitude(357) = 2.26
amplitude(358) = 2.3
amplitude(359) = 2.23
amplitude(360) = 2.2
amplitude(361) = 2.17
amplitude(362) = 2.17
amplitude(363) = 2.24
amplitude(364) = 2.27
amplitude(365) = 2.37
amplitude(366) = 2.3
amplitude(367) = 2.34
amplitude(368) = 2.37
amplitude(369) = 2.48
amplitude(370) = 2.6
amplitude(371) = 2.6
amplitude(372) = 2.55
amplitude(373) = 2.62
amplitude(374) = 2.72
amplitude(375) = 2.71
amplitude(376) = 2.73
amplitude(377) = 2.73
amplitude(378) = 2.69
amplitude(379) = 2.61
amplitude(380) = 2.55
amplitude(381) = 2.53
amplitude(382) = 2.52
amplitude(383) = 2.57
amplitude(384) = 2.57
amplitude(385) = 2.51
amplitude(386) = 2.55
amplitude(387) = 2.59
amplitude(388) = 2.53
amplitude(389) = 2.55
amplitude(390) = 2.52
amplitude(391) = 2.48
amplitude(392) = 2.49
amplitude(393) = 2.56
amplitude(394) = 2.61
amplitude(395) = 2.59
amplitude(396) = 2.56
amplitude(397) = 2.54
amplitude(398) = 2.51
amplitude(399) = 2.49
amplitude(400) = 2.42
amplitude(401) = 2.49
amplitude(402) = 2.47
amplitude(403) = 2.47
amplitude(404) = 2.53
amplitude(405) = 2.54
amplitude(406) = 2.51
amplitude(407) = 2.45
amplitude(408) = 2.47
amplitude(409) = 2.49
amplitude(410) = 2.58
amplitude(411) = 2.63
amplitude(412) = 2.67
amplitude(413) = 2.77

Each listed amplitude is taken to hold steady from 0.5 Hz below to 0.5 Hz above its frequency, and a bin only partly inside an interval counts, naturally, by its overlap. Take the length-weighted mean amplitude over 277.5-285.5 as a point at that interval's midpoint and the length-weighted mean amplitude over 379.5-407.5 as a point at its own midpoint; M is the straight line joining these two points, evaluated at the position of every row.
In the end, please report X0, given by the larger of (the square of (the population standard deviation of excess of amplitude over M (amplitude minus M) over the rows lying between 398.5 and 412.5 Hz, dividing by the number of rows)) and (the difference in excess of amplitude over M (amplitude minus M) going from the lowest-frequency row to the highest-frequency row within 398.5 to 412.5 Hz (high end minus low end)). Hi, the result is 0.135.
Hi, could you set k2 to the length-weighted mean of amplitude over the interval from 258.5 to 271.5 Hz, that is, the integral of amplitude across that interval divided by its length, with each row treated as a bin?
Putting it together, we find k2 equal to 1.98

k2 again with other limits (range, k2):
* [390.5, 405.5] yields 2.52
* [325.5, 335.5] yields 1.94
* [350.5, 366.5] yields 2.24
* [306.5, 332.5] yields 2.00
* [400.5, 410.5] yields 2.50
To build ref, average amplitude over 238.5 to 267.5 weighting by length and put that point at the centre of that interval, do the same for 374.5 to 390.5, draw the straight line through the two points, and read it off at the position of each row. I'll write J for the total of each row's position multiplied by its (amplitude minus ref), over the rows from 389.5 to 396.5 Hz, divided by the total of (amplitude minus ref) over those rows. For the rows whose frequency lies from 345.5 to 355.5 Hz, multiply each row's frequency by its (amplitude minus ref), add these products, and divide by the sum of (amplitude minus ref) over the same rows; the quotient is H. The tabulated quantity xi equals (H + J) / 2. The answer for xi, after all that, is 371.4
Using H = 350.2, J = 392.6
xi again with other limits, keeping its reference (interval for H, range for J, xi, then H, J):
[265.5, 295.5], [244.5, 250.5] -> 266.6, 285.5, 247.7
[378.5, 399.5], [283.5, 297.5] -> 341.8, 392.1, 291.6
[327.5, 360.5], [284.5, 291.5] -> 315.2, 342.1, 288.3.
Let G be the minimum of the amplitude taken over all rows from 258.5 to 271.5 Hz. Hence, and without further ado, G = 1.89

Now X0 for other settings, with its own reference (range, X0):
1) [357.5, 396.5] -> 0.129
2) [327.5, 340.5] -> 0.048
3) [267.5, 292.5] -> 0.227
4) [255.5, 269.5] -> 0.003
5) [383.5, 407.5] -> 0.004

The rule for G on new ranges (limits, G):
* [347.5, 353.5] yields 2.1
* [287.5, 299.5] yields 2.11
